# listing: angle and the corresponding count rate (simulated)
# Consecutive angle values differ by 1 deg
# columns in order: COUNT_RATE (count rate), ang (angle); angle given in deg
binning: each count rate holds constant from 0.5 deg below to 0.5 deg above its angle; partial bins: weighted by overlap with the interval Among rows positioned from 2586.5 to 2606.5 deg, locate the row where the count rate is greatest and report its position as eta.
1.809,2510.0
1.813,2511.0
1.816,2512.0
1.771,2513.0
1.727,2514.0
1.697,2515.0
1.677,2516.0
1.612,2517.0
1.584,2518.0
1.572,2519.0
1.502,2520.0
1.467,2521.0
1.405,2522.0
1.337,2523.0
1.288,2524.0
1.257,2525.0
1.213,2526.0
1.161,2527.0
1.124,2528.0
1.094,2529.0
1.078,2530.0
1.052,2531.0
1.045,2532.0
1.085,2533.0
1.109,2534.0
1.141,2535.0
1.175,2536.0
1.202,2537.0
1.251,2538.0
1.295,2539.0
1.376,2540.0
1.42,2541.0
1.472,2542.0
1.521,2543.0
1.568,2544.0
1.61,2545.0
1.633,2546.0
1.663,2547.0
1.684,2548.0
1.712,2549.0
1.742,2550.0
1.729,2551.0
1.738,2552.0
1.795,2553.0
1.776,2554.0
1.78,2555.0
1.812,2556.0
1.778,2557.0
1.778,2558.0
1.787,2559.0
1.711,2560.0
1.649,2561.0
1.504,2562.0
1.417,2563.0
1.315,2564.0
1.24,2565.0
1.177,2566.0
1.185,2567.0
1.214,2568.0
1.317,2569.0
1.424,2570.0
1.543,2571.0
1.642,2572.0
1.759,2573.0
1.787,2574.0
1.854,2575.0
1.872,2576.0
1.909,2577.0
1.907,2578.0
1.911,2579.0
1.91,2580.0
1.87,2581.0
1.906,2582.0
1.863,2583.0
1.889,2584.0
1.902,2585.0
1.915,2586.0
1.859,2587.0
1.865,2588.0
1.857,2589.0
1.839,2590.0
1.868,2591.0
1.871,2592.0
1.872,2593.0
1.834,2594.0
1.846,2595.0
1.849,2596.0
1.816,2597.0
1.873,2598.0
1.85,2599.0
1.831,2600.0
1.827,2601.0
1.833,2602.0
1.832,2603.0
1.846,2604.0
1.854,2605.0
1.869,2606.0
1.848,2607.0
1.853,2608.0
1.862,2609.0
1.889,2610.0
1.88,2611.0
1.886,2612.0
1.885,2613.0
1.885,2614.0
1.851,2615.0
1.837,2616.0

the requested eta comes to 2598.0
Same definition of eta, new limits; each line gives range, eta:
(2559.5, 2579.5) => 2579.0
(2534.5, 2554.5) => 2553.0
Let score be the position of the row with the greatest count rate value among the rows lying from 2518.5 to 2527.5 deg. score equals 2519.0 deg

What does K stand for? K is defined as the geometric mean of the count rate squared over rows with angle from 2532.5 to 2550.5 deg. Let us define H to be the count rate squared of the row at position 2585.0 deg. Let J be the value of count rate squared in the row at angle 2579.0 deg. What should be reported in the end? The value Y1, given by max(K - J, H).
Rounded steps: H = 3.6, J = 3.7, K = 2.0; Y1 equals 3.6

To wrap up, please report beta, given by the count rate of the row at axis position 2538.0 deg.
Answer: 1.251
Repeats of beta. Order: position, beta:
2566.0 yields 1.177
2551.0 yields 1.729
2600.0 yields 1.831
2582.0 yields 1.906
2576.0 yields 1.872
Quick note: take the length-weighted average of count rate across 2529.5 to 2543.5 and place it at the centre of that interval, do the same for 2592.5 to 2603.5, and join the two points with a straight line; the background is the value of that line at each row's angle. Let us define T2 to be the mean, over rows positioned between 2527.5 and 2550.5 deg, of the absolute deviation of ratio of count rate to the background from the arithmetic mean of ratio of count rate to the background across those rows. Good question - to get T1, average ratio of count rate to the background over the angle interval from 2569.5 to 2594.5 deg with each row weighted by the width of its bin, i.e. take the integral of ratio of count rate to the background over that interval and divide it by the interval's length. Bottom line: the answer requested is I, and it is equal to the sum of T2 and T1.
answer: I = 1.21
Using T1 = 1.09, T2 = 0.13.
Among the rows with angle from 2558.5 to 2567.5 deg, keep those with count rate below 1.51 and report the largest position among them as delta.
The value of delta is 2567.0 deg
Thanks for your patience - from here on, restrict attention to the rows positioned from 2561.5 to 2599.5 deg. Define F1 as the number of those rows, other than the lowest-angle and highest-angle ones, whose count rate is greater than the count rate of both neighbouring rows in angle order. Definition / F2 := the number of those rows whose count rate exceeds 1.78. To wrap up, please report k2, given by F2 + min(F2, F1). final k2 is 34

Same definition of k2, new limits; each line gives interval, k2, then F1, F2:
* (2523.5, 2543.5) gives 0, 0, 0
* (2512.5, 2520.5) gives 0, 0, 0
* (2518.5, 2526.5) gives 0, 0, 0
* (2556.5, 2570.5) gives 2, 1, 1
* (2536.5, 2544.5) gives 0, 0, 0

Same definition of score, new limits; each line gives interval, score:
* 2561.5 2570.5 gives 2562.0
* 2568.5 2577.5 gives 2577.0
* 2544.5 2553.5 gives 2553.0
